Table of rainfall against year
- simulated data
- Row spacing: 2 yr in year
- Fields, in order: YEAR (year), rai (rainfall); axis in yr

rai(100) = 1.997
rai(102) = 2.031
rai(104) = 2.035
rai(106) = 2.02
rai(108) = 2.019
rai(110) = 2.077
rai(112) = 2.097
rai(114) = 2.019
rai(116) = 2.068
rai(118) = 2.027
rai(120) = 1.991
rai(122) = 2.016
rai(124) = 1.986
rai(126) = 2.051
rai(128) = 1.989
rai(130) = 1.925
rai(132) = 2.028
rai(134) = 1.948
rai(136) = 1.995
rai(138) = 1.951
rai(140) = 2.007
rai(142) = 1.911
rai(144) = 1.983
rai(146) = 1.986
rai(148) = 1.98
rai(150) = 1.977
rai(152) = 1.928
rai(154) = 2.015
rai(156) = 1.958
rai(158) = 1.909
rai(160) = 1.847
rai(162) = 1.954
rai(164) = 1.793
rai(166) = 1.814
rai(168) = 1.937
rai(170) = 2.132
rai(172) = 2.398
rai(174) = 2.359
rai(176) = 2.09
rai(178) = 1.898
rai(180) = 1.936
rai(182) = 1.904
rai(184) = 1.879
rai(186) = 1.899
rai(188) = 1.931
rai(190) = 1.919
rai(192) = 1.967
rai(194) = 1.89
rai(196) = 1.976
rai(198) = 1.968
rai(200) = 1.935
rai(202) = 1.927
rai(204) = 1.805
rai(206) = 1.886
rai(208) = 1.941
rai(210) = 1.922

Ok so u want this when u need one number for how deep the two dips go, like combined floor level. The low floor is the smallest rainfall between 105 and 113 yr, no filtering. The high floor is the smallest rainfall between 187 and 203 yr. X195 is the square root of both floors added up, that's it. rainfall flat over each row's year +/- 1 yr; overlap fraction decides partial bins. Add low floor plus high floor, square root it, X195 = 1.98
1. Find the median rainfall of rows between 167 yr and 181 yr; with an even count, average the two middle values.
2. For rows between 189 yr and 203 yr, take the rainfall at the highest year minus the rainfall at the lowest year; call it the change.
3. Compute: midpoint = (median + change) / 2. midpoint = 1.05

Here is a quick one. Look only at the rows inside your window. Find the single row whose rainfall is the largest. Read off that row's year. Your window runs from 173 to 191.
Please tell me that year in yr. 174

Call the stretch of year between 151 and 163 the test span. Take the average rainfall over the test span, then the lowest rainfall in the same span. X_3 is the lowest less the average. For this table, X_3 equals -0.088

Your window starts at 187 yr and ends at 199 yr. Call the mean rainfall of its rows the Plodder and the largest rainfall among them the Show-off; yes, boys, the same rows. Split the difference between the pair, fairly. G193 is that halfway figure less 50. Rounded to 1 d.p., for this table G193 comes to -48.0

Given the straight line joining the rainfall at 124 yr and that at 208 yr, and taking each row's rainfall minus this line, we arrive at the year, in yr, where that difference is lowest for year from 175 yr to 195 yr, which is 184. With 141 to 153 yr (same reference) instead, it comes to 142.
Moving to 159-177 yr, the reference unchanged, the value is 164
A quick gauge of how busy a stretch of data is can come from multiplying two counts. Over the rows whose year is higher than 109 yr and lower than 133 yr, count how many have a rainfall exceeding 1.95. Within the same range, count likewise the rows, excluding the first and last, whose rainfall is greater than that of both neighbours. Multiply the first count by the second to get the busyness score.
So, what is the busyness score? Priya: 44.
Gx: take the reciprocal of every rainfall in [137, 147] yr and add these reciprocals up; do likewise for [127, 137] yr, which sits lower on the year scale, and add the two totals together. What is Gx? 5.07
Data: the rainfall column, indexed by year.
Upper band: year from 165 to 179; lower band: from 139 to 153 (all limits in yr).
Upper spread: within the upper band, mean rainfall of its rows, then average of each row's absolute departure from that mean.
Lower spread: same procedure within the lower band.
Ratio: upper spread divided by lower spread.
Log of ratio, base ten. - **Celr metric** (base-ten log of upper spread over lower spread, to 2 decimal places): 0.81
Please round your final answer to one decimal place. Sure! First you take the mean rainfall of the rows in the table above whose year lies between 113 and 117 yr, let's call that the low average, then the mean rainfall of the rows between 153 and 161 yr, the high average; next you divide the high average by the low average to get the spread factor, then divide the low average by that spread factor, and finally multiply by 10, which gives 21.6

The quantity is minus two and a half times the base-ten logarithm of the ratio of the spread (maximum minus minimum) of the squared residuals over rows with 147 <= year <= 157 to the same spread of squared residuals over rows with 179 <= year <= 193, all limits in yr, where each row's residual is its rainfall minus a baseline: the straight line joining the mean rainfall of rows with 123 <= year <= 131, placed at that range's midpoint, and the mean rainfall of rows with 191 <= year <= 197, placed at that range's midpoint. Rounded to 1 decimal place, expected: 1.0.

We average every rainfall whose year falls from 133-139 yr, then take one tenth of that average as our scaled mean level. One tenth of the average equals 0.196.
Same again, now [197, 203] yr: 0.194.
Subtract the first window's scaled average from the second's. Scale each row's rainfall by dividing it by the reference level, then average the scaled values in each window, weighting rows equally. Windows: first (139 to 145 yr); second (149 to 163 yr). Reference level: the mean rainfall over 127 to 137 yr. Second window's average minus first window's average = -0.01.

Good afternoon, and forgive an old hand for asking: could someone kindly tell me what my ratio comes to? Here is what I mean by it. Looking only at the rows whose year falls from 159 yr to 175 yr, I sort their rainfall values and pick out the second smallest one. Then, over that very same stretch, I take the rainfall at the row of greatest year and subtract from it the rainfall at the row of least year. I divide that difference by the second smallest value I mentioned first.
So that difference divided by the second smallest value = 0.28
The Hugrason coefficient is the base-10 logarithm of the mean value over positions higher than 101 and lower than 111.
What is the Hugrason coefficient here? 0.309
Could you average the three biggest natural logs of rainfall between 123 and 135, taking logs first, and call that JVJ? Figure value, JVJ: 0.70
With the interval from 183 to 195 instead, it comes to 0.66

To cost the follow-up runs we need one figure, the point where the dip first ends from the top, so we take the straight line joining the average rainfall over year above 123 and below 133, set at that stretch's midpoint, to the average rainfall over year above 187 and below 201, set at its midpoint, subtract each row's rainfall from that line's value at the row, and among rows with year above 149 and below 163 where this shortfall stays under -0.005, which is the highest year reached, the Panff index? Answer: 154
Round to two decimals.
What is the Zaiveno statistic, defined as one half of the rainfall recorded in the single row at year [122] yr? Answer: 1.01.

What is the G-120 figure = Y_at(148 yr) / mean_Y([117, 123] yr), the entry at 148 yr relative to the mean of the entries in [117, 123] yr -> 0.98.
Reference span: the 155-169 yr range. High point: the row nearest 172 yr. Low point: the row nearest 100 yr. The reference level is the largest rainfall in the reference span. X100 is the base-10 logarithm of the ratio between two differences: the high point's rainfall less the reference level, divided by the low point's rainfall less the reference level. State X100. 1.1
